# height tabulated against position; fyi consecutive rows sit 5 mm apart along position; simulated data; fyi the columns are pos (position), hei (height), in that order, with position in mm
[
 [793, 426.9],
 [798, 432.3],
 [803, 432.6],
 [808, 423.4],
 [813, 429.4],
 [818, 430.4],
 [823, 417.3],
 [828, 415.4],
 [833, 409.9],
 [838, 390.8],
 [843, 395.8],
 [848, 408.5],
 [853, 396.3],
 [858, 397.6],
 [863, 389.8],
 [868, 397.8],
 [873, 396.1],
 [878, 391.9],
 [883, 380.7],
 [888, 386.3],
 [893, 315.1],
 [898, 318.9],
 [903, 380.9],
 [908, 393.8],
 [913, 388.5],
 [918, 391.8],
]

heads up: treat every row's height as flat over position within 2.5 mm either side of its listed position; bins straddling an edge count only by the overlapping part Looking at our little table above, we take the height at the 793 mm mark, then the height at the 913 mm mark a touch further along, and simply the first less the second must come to 38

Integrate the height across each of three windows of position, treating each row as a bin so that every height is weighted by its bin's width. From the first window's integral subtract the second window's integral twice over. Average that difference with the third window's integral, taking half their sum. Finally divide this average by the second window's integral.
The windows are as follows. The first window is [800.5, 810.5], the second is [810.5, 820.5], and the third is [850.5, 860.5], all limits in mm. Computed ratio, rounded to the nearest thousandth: -0.041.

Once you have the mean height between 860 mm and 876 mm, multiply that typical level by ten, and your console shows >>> 3946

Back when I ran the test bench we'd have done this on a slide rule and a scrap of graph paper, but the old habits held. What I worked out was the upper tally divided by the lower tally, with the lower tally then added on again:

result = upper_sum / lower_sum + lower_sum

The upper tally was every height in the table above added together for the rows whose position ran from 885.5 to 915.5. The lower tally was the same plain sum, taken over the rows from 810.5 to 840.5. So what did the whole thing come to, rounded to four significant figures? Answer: 2494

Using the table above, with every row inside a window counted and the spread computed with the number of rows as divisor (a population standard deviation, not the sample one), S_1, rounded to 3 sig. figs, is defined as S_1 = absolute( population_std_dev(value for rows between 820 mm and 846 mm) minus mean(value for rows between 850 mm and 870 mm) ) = 385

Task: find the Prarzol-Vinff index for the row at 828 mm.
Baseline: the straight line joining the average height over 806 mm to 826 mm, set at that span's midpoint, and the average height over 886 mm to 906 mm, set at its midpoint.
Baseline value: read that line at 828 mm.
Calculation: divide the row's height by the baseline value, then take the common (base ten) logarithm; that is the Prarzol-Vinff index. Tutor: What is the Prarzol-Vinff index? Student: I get 0.002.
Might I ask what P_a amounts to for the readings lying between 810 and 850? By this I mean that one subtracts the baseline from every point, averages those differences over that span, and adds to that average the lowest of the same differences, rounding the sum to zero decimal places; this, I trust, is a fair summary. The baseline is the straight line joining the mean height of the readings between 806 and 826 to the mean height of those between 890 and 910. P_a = -15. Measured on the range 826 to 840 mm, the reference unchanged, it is -20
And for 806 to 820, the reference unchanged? -8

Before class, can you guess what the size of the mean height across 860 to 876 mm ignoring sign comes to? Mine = 395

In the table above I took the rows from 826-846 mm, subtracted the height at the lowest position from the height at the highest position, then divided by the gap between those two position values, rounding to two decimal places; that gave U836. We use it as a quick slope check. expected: -1.31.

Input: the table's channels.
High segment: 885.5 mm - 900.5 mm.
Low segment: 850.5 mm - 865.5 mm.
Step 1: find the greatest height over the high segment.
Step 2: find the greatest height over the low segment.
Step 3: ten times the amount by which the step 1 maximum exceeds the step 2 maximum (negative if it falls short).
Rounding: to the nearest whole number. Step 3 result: -113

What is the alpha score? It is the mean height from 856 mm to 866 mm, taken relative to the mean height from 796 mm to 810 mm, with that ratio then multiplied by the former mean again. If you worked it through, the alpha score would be 361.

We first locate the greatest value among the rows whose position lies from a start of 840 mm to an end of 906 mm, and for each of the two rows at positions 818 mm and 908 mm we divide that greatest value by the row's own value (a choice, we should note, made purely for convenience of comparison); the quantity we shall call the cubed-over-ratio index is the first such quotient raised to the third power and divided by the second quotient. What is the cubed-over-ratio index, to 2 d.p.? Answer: 0.82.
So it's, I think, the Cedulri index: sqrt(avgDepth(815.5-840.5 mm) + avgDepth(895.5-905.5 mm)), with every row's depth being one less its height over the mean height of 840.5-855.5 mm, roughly 0.31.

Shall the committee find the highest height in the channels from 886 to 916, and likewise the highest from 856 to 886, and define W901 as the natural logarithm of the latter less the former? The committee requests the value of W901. 1.4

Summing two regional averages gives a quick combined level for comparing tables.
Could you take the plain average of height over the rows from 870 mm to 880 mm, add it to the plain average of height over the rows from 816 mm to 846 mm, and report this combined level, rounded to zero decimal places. 804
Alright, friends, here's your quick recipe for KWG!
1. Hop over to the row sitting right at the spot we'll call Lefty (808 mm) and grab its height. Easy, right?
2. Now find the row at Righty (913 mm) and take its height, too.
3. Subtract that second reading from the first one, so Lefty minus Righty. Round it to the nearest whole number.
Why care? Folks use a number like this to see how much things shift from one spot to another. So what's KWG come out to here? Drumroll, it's 35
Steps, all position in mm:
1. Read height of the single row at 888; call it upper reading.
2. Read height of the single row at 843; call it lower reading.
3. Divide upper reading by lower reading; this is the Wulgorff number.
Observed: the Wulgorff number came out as 0.98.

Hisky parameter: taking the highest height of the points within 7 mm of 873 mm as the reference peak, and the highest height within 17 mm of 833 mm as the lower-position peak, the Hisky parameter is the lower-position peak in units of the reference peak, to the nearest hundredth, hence 1.08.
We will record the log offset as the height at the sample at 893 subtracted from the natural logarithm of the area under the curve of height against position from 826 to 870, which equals -305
